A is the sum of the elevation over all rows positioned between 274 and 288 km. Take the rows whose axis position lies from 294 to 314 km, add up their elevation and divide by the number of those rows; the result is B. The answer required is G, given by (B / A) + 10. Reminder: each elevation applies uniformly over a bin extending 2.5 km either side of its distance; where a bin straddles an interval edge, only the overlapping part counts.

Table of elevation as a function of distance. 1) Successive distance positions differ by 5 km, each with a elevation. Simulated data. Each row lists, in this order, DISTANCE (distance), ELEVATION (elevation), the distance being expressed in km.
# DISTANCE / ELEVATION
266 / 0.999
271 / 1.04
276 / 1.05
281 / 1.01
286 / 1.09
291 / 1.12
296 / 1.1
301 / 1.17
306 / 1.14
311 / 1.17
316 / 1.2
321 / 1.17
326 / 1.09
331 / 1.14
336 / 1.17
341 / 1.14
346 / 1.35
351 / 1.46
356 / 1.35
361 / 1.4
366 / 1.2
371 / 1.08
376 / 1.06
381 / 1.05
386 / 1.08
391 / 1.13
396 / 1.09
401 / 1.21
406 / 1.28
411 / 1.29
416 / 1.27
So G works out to 10.4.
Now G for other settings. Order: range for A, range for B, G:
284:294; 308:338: 10.5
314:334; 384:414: 10.3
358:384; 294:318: 10.2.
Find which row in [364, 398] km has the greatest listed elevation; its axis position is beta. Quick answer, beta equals 366 km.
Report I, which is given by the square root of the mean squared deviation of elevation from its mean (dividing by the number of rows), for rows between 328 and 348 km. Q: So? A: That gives 0.087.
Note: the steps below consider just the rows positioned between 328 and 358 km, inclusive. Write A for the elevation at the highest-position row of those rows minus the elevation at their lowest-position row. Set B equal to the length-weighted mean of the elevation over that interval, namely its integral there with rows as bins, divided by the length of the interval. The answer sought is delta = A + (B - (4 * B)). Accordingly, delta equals -3.58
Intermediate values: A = 0.21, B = 1.26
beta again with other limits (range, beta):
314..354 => 351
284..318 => 316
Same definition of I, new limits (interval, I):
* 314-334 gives 0.041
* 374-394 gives 0.031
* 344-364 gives 0.045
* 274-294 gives 0.041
